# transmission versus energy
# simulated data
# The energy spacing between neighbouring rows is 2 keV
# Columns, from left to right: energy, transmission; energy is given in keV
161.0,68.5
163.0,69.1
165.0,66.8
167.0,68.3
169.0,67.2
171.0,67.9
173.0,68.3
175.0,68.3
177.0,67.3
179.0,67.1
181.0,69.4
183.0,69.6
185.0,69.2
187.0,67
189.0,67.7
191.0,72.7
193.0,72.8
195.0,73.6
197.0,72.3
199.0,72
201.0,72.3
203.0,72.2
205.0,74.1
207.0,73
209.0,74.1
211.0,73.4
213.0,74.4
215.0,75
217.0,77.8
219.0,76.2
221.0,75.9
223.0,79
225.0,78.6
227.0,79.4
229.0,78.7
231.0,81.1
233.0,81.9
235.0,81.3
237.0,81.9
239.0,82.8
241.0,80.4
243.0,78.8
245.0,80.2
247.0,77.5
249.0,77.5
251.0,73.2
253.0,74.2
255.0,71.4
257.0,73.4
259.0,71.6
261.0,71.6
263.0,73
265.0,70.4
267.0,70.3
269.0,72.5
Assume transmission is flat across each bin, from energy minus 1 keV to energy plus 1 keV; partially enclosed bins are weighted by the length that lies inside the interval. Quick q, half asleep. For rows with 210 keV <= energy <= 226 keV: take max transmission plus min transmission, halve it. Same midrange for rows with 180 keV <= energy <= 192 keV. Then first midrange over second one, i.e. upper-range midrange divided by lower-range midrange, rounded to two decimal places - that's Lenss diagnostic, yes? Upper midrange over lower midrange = 1.09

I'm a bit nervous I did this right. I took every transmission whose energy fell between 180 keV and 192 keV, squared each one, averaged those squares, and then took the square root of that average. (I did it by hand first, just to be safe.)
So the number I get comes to 69.3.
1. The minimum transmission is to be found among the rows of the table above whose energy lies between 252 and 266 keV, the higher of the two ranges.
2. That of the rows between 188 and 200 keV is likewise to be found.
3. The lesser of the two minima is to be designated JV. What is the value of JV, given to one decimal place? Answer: 67.7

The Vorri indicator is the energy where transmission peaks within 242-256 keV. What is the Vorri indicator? 245.0 keV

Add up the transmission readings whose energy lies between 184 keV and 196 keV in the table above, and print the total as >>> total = 423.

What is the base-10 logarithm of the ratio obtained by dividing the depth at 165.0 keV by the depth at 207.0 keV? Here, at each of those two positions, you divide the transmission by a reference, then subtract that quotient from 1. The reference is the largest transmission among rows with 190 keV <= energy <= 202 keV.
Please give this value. 1.05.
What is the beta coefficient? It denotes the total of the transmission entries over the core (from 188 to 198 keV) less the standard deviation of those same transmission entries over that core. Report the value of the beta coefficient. 357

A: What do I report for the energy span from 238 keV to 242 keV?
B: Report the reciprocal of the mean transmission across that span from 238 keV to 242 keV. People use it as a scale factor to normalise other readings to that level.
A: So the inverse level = 0.0123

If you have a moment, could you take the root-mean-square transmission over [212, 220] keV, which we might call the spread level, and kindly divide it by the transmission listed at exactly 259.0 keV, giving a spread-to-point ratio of 1.06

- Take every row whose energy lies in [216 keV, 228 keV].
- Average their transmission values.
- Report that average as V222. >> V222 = 77.8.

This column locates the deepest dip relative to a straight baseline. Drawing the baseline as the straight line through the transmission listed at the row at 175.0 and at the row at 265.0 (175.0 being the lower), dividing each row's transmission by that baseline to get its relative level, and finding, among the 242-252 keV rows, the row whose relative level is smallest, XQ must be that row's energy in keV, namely 251.0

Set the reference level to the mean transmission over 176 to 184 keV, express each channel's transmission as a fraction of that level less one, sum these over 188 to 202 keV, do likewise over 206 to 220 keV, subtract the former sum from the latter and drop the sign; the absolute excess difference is 0.30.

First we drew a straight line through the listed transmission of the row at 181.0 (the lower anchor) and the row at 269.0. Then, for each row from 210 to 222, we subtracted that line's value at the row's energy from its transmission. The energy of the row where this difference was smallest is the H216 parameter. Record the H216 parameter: 211.0 keV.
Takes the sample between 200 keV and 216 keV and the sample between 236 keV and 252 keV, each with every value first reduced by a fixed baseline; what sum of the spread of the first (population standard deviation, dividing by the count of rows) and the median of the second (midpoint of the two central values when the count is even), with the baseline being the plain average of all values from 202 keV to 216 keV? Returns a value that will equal 6.7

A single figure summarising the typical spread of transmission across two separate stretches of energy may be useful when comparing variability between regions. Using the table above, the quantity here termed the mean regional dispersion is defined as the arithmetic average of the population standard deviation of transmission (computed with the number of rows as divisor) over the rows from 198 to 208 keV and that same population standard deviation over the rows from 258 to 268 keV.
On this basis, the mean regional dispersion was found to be 0.88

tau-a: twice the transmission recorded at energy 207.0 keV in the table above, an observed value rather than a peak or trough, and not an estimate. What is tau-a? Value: 146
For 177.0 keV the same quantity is 135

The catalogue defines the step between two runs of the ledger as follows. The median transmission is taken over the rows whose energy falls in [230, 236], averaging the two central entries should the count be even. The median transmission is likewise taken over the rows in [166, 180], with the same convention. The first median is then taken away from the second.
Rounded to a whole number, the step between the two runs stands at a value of -13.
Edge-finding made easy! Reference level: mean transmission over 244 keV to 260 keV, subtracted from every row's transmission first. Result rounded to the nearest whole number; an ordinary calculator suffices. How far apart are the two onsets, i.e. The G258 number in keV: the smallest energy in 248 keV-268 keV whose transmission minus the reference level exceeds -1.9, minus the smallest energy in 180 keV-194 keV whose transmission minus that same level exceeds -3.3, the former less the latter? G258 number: 58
